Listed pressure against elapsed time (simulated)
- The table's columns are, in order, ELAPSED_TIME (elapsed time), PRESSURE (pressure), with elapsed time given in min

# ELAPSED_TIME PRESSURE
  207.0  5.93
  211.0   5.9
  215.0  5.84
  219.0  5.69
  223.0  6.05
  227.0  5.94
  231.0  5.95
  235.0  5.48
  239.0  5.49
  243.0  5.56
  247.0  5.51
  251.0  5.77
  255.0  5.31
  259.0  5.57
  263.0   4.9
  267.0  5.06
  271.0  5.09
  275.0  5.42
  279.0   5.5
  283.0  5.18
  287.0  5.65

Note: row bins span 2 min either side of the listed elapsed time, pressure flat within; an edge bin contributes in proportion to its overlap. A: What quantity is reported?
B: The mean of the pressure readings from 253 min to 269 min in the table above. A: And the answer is 5.21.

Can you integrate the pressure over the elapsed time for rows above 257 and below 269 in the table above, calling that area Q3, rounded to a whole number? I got 62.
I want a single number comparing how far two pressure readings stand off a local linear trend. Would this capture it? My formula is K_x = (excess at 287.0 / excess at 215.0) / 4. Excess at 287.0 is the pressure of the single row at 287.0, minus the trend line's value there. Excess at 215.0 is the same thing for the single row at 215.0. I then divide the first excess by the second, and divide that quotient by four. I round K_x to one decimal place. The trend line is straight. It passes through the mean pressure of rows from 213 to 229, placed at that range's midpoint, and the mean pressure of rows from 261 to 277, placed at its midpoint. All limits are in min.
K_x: -1.5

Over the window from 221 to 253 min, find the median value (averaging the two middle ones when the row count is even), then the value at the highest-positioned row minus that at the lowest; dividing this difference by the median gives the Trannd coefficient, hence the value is -0.05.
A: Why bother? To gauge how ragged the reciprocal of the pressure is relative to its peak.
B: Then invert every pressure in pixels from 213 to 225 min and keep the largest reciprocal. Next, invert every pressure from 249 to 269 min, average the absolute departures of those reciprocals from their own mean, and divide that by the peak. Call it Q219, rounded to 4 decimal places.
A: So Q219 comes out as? 0.0559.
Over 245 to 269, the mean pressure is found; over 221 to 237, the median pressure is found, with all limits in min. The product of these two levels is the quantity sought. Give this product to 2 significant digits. 32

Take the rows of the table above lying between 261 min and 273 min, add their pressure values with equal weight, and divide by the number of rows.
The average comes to 5.0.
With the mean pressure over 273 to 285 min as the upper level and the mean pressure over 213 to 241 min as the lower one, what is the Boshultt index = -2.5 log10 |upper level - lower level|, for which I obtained 1.0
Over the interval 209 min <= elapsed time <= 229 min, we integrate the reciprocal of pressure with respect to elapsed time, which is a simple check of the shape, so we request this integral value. 3.4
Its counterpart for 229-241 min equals 2.1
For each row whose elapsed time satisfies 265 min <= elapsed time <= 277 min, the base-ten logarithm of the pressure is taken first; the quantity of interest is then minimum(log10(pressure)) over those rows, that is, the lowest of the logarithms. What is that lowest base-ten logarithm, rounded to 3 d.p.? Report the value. 0.704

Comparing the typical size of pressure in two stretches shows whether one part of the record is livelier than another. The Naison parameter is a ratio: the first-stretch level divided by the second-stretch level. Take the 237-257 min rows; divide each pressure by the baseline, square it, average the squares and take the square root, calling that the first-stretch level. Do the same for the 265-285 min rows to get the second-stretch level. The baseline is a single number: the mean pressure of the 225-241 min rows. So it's 1.05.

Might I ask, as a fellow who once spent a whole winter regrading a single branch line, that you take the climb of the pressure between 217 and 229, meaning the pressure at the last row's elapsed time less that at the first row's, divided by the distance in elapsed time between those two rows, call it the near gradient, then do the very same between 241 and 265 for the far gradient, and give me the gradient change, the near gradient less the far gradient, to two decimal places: 0.06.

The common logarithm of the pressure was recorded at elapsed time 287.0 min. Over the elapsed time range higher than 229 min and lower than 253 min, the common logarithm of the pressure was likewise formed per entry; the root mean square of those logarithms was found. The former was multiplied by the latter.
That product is 0.564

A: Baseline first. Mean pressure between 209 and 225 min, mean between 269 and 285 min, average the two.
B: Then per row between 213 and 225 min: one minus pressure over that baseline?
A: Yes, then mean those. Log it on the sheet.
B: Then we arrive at -0.049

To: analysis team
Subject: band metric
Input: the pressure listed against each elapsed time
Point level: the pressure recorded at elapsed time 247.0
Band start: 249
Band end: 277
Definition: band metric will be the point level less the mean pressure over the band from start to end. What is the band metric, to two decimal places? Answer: 0.21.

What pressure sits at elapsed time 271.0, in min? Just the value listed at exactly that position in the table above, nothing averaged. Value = 5.09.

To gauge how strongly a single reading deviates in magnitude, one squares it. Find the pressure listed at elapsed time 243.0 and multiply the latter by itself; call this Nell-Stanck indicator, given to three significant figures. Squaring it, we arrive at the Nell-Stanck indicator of 30.9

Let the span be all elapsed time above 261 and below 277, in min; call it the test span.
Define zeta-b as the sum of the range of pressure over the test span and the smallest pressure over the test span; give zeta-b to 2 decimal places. 5.42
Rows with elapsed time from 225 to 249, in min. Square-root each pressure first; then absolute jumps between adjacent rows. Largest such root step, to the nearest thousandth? 0.098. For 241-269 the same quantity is 0.146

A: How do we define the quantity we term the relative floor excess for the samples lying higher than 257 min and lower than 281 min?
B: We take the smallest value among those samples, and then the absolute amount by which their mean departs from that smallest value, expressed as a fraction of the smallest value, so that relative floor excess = 0.073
